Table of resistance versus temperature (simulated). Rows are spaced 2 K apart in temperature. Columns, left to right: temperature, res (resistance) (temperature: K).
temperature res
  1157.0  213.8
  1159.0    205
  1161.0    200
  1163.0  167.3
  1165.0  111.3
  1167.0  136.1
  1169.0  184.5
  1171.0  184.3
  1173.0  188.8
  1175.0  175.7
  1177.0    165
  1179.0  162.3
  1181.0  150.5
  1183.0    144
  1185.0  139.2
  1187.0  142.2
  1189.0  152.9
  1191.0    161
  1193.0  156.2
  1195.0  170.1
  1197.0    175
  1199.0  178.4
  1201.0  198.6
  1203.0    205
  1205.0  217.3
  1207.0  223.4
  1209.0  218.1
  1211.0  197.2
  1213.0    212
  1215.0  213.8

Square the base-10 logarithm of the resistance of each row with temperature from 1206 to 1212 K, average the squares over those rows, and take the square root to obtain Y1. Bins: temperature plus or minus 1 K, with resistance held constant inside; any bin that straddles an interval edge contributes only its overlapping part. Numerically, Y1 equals 2.33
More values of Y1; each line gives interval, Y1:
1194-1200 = 2.24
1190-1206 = 2.26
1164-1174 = 2.20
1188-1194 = 2.19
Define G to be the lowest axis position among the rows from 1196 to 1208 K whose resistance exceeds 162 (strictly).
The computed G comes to 1197.0 K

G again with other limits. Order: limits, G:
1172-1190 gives 1173.0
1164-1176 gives 1169.0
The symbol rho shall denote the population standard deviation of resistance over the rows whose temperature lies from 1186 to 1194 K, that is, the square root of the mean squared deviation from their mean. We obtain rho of 7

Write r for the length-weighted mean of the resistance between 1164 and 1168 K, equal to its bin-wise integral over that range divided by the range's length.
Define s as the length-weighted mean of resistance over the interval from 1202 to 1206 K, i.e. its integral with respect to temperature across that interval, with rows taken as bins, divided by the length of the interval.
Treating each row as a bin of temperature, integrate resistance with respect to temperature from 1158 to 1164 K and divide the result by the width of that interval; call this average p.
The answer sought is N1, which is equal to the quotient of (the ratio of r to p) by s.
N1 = 0.003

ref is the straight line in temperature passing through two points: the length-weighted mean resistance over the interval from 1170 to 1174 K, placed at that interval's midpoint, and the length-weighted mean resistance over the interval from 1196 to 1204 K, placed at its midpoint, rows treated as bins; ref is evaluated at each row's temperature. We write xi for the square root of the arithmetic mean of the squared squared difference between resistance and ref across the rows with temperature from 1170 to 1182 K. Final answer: 645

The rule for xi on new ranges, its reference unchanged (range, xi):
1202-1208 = 794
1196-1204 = 170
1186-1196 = 1244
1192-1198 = 648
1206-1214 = 722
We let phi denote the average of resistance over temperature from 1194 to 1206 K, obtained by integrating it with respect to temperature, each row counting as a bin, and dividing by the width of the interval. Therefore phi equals 191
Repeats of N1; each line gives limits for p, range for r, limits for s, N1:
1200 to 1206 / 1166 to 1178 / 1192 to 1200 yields 0.005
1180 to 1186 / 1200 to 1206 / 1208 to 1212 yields 0.007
